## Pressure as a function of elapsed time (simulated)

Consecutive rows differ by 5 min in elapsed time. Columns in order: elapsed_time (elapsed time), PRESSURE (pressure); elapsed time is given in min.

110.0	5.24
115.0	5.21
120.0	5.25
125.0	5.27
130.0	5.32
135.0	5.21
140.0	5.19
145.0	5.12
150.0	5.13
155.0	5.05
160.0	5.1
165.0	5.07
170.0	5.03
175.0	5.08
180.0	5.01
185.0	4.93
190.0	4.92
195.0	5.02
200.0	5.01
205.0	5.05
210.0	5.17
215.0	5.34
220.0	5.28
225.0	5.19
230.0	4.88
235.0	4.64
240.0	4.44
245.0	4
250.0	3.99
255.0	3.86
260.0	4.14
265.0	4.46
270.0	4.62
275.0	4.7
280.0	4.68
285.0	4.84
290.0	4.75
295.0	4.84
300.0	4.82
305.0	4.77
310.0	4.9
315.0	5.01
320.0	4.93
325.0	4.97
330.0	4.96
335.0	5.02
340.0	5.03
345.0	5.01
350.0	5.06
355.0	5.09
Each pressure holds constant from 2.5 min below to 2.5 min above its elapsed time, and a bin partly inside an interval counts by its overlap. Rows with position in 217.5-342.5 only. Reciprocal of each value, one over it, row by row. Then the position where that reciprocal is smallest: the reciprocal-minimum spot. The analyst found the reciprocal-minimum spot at 220.0 min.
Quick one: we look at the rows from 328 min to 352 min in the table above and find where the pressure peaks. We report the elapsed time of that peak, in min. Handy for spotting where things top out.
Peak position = 350.0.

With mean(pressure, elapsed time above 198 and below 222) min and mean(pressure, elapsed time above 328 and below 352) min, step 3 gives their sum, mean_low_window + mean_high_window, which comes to 10.19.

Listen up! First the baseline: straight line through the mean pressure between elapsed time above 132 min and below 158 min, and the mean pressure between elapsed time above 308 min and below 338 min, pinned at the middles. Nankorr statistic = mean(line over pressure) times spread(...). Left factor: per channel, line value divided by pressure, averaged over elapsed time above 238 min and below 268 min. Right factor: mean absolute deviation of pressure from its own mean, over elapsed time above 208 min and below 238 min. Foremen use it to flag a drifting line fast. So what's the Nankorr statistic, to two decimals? 0.26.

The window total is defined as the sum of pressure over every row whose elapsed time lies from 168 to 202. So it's 35.0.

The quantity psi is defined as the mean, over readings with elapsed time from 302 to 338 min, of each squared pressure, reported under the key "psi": 24.4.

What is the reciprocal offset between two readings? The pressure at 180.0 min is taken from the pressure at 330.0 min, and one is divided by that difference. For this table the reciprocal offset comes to -20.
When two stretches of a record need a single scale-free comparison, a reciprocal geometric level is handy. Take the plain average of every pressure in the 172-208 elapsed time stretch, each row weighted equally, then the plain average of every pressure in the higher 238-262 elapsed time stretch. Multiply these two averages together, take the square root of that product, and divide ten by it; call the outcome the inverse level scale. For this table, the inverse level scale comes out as 2.21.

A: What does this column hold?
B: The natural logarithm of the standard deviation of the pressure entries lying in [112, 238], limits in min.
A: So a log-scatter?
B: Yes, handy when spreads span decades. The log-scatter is -1.9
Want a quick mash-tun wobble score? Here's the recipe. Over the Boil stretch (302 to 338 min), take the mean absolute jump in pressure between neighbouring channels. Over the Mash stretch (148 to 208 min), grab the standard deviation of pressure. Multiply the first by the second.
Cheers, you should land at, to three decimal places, 0.004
